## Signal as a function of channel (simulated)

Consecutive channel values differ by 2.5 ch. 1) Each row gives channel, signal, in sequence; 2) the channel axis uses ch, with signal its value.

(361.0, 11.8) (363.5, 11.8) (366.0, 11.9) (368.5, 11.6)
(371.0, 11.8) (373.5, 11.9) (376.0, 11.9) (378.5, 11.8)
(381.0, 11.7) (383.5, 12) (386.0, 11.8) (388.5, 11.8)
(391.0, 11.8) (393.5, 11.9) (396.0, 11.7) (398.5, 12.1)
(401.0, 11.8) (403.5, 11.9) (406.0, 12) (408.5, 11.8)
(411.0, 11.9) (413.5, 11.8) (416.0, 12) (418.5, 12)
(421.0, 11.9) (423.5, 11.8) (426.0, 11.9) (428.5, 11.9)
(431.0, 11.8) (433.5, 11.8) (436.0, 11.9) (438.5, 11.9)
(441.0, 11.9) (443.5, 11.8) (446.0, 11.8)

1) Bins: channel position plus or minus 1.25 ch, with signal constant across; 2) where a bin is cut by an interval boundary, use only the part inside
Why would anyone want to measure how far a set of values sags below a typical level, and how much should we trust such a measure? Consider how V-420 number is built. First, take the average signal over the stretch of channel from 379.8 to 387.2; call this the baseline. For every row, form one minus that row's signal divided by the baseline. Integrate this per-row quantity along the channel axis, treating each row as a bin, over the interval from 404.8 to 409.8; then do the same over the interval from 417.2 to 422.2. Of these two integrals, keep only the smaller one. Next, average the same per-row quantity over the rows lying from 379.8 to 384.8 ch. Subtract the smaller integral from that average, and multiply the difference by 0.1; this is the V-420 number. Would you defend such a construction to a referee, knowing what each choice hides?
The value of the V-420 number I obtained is 0.0048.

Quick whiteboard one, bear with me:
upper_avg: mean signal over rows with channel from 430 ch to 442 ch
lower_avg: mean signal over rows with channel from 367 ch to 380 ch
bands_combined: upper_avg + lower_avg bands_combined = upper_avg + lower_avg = 23.66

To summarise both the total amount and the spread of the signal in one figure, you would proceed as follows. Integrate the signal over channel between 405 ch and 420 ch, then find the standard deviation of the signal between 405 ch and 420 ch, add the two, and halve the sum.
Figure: 89.4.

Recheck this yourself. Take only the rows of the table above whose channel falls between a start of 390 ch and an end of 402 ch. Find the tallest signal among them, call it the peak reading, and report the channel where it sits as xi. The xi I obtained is 398.5 ch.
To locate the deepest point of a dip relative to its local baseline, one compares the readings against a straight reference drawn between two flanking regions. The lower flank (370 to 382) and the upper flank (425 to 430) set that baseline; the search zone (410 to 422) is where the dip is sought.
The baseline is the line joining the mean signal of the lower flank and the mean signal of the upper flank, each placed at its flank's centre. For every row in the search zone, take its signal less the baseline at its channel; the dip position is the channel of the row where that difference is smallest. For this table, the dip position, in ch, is 413.5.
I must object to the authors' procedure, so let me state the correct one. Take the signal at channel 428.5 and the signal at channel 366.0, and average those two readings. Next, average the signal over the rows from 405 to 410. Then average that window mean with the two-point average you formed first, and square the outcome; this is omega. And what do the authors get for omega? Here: 142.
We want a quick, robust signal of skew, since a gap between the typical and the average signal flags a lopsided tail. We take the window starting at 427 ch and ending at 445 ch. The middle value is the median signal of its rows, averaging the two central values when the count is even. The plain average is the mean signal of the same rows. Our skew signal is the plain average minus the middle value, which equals -0.043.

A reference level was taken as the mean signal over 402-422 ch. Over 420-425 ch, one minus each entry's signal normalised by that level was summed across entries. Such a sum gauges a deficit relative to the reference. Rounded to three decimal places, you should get 0.010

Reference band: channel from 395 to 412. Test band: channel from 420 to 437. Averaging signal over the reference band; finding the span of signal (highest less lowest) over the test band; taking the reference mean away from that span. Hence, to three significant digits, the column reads -11.8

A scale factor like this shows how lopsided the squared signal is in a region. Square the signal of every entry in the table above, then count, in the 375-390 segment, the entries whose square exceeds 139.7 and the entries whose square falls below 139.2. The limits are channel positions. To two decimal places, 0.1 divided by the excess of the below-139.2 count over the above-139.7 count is -0.10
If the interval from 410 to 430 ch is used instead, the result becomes -0.02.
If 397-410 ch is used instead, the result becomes -0.03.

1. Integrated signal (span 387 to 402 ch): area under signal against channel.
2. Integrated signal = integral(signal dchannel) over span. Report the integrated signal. 178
